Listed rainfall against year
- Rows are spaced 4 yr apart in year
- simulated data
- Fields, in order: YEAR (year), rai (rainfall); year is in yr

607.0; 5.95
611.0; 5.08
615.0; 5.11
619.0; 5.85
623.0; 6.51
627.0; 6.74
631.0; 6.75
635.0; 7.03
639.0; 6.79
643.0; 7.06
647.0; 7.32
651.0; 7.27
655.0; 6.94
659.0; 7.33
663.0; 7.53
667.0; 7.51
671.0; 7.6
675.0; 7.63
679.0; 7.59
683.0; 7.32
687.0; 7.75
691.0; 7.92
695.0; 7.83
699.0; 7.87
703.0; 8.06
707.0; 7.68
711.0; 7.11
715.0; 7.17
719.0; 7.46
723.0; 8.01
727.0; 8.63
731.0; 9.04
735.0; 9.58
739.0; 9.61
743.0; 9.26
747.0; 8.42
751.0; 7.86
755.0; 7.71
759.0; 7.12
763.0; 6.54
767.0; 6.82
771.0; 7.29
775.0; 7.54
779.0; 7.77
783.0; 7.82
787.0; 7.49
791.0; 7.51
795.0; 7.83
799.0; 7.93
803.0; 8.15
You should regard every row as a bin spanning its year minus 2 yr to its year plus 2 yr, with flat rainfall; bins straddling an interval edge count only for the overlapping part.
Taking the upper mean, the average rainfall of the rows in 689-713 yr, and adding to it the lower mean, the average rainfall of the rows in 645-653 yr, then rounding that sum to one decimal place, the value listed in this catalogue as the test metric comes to 15.0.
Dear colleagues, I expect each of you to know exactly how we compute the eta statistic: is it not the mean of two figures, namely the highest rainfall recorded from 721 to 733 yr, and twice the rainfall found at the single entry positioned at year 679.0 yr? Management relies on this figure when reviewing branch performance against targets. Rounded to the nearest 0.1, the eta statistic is 12.1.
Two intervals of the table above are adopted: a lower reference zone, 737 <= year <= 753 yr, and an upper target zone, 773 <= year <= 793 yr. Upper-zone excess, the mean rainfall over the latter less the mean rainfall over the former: -1.2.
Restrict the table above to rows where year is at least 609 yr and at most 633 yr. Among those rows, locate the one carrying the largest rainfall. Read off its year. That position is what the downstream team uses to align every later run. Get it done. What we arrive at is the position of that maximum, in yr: 631.0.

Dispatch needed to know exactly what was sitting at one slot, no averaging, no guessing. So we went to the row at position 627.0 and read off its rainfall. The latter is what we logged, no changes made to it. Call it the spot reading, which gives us 6.74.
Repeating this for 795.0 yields 7.83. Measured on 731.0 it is 9.04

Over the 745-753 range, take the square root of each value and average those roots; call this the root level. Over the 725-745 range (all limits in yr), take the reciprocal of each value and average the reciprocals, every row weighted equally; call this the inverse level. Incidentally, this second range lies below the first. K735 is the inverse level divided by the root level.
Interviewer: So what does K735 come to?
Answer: 0.038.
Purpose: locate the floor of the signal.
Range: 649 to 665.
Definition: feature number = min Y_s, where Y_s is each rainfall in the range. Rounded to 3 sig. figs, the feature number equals 6.94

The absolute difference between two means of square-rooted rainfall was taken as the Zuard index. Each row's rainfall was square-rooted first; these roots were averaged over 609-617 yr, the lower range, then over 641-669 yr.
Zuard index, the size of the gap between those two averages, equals 0.44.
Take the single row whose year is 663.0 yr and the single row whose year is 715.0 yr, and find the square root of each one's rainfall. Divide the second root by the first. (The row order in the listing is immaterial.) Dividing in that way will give 0.98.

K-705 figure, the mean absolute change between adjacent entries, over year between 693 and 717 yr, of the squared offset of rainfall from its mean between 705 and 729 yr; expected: 0.13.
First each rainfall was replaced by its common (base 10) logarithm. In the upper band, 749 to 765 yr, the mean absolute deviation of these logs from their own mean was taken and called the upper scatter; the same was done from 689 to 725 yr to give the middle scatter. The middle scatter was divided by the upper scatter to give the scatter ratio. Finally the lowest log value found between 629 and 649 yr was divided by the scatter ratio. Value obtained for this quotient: 1.4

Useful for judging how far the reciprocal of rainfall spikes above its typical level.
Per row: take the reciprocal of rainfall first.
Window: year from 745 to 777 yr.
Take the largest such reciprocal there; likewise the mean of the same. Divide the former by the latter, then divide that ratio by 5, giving 0.225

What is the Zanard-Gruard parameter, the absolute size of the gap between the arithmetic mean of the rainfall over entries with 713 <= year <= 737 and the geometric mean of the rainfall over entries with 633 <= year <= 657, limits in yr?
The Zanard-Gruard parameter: 1.2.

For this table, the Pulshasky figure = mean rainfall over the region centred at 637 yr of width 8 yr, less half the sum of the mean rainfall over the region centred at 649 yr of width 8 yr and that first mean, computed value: -0.19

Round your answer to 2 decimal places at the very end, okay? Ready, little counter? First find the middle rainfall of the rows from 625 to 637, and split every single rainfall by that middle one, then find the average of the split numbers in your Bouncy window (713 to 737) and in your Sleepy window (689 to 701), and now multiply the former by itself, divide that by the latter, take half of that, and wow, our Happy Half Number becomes 0.65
